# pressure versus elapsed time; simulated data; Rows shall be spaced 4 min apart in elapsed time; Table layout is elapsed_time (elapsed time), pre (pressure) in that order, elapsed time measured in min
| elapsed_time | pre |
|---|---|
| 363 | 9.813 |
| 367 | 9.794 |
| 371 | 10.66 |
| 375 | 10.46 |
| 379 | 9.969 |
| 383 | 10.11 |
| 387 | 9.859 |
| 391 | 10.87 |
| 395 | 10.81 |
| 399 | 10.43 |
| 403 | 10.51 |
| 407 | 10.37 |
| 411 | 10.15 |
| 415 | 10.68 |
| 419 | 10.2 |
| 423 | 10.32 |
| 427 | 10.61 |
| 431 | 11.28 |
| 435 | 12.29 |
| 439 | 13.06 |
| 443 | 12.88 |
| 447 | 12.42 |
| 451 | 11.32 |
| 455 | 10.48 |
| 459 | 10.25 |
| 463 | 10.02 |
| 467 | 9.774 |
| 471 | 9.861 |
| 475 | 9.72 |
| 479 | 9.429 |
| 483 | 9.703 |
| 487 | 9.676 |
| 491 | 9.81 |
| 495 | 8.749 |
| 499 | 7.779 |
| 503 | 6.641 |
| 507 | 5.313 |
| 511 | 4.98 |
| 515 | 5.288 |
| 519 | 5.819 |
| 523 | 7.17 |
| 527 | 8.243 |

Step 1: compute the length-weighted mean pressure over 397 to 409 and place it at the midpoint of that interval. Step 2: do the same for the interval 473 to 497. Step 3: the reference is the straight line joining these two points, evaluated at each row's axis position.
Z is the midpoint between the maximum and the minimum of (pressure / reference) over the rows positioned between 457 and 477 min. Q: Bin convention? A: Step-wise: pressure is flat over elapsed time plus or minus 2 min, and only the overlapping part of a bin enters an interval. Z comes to 1.03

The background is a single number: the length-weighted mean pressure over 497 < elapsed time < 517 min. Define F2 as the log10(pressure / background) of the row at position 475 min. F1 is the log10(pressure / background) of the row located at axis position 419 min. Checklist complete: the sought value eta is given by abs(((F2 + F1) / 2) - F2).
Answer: 0.01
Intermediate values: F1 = 0.230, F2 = 0.210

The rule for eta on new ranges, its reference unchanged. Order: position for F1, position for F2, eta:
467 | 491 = 0.00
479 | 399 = 0.02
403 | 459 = 0.01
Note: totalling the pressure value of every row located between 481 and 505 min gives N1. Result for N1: 52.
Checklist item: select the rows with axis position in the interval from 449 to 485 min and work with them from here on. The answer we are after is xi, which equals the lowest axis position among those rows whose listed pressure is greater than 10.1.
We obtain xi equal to 451 min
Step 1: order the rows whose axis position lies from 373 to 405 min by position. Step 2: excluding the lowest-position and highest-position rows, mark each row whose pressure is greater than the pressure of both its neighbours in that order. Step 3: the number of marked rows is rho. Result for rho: 2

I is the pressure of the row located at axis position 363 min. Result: 9.813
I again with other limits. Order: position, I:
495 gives 8.749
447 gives 12.42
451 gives 11.32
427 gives 10.61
